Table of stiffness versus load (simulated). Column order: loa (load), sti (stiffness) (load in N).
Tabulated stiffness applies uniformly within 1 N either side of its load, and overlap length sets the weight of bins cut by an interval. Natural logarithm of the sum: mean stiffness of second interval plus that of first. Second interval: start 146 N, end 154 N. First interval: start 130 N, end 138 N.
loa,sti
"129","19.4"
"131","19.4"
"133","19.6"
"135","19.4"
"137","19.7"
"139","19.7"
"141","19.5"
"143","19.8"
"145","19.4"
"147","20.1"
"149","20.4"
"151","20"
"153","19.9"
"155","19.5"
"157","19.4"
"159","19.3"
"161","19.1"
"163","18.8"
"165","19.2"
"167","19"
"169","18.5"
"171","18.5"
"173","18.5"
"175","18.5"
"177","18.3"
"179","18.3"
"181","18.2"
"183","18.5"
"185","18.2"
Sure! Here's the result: 3.679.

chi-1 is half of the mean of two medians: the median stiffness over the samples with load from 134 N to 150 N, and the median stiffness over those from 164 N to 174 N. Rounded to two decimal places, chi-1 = 9.55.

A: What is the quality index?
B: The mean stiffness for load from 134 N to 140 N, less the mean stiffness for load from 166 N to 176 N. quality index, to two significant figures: 1.0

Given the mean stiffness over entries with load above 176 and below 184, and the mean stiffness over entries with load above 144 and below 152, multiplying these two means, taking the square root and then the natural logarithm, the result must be 2.95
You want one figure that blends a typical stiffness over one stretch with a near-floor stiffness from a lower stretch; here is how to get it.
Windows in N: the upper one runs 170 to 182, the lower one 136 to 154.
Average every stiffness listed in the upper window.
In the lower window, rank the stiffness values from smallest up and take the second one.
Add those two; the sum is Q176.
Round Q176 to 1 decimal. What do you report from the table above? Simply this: 37.9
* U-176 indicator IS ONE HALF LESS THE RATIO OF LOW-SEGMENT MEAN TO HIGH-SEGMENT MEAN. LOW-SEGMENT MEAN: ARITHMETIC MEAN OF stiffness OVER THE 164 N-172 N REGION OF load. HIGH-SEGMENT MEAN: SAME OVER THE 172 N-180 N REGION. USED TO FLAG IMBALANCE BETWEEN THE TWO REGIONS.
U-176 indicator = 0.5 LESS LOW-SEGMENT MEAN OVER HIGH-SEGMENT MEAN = -0.52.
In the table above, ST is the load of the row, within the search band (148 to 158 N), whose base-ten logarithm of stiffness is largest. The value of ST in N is 149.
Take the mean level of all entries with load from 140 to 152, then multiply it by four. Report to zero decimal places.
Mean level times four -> 79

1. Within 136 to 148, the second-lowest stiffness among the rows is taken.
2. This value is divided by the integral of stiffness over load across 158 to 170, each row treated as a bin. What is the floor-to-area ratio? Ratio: 0.0856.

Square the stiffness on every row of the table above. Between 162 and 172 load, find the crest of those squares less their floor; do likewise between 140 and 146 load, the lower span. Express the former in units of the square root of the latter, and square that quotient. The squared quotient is 44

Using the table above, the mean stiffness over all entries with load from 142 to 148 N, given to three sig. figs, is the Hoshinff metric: 19.8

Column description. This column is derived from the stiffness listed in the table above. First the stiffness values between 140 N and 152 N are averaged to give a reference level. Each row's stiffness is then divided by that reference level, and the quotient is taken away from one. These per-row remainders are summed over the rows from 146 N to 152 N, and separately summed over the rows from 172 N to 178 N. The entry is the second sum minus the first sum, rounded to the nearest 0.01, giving 0.26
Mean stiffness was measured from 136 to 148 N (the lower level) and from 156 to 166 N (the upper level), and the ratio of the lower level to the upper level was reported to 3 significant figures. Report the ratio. 1.03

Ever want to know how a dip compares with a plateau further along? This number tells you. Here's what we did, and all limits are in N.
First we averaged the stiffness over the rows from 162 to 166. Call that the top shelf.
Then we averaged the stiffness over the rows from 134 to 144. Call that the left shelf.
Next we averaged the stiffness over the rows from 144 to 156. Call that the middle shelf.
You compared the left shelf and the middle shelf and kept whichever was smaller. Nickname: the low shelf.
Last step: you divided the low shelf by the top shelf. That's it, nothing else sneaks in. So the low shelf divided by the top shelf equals 1.033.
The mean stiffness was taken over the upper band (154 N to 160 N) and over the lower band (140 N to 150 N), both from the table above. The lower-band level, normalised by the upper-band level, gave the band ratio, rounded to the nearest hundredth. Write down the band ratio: 1.02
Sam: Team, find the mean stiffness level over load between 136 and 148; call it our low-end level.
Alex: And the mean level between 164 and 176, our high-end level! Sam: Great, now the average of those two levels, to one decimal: 19.2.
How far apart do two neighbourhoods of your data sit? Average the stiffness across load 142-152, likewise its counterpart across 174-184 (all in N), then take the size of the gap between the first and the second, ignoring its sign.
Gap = 1.6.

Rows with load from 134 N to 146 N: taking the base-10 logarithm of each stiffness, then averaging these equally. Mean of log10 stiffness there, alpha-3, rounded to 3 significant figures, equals 1.29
